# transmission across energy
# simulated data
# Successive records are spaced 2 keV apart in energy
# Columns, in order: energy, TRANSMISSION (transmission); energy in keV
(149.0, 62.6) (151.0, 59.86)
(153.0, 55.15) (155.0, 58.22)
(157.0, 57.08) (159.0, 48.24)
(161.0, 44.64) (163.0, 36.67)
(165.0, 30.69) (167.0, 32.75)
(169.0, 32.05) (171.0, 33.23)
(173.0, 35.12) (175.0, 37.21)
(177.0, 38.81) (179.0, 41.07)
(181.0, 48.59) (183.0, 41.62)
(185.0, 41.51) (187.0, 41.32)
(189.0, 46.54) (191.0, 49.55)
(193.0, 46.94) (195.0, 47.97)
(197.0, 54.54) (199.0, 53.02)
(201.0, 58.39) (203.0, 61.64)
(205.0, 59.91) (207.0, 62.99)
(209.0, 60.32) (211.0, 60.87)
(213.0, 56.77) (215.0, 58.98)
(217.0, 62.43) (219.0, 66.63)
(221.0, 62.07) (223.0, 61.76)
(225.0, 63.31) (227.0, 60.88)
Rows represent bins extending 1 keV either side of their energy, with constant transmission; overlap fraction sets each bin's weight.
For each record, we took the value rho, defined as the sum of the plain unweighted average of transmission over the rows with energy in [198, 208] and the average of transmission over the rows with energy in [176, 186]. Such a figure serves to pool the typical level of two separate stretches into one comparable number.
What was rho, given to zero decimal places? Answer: 102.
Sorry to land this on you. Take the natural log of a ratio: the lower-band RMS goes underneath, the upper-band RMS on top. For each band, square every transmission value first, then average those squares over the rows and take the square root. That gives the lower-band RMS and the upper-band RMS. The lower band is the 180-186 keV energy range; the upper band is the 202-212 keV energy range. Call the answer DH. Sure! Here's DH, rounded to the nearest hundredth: 0.33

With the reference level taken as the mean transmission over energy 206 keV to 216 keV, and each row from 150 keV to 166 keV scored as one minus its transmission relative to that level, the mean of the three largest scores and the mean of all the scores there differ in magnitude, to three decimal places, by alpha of 0.191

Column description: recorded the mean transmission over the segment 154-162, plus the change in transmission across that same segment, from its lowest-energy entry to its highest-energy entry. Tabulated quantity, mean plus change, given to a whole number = 38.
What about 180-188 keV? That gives 36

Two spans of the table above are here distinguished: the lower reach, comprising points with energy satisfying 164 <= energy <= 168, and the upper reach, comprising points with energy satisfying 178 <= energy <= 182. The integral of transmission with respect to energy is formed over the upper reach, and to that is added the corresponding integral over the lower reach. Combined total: 306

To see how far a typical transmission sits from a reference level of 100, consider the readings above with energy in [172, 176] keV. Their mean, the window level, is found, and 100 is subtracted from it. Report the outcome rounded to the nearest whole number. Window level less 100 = -64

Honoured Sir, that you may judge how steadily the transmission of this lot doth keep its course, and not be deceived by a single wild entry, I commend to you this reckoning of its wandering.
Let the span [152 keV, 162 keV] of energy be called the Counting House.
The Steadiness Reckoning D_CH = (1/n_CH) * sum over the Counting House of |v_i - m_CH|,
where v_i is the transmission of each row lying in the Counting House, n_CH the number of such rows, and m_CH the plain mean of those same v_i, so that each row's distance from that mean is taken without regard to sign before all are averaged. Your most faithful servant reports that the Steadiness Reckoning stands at 5.0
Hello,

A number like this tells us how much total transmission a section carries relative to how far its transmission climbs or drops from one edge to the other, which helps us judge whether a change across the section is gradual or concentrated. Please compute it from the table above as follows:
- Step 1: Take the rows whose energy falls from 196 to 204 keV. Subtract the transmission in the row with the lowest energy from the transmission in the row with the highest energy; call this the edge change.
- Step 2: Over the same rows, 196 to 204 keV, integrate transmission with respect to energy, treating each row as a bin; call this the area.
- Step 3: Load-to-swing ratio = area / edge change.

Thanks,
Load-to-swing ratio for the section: 64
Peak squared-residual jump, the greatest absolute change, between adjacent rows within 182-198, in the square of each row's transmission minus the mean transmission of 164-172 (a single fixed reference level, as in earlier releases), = 251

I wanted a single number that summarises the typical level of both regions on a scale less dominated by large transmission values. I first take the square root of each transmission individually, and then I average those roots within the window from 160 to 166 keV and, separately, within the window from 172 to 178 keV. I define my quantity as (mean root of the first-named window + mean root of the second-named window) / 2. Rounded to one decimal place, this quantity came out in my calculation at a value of 6.1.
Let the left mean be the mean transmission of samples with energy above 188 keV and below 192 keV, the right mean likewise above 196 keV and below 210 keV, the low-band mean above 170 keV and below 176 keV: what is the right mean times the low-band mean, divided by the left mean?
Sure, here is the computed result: 43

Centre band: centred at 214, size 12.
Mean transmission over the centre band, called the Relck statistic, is 61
